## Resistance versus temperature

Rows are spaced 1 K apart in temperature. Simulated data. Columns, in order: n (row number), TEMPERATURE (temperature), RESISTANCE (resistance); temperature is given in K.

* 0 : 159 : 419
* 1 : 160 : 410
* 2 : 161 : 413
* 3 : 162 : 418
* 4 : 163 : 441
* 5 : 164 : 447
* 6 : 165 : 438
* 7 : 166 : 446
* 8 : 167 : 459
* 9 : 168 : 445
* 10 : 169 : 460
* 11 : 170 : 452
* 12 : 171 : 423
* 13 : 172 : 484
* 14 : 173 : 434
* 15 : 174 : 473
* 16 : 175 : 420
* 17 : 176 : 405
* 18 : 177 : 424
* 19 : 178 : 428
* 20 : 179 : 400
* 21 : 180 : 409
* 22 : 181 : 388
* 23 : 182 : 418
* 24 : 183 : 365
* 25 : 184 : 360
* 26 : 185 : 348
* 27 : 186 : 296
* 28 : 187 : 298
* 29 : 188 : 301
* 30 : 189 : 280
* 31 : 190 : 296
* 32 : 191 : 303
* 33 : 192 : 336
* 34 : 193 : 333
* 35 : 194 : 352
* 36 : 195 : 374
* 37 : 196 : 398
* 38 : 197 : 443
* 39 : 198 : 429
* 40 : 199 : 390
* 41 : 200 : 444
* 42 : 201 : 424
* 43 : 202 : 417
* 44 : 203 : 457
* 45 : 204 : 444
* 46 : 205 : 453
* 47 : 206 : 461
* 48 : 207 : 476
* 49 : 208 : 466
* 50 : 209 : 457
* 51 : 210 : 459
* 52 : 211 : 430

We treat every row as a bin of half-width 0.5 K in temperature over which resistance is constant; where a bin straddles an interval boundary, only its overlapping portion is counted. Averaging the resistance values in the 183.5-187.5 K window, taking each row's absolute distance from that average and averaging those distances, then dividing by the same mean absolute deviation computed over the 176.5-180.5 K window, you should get 2.7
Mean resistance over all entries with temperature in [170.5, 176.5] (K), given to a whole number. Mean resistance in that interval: 440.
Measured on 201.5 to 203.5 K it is 437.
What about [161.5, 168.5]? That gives 442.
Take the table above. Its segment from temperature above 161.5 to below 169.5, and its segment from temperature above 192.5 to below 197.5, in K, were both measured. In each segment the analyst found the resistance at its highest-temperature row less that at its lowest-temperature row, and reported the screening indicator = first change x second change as 4620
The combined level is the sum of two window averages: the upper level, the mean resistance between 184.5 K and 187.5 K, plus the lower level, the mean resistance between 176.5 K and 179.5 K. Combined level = 731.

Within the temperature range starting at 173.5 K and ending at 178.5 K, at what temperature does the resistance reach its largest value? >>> 174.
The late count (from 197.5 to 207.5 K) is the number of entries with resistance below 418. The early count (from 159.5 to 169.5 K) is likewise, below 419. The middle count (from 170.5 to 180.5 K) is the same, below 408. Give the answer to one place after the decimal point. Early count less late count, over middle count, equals 0.5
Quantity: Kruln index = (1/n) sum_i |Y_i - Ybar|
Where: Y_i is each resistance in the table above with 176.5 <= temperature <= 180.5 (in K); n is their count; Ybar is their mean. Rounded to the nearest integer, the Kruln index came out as 11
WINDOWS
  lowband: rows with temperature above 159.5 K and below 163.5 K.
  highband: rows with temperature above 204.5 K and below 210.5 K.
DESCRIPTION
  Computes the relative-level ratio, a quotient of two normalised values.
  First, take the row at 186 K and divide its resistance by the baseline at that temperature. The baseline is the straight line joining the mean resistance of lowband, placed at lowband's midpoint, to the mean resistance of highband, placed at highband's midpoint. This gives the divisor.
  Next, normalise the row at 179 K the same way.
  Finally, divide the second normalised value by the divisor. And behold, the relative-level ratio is 1.4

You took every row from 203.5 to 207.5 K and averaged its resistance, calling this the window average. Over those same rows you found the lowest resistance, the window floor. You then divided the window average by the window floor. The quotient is 1.03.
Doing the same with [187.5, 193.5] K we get 1.10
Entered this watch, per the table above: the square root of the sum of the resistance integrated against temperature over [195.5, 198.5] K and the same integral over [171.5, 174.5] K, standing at 51.6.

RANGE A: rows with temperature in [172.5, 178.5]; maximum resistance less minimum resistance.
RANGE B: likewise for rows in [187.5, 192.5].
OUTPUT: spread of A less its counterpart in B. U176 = 12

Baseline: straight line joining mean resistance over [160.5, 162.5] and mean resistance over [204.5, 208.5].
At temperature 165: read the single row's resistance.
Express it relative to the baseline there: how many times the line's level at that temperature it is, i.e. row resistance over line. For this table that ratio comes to 1.04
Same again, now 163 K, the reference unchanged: 1.06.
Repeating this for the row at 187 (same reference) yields 0.67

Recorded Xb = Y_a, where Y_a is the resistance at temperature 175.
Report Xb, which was 420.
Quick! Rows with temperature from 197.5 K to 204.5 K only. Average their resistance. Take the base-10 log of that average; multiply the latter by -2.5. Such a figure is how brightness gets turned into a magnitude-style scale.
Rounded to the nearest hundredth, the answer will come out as -6.58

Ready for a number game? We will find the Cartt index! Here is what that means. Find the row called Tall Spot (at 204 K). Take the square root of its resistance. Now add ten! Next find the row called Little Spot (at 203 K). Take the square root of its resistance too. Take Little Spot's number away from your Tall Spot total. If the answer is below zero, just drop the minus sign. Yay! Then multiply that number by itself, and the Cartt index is 94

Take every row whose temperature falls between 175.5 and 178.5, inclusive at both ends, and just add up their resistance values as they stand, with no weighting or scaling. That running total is 1257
